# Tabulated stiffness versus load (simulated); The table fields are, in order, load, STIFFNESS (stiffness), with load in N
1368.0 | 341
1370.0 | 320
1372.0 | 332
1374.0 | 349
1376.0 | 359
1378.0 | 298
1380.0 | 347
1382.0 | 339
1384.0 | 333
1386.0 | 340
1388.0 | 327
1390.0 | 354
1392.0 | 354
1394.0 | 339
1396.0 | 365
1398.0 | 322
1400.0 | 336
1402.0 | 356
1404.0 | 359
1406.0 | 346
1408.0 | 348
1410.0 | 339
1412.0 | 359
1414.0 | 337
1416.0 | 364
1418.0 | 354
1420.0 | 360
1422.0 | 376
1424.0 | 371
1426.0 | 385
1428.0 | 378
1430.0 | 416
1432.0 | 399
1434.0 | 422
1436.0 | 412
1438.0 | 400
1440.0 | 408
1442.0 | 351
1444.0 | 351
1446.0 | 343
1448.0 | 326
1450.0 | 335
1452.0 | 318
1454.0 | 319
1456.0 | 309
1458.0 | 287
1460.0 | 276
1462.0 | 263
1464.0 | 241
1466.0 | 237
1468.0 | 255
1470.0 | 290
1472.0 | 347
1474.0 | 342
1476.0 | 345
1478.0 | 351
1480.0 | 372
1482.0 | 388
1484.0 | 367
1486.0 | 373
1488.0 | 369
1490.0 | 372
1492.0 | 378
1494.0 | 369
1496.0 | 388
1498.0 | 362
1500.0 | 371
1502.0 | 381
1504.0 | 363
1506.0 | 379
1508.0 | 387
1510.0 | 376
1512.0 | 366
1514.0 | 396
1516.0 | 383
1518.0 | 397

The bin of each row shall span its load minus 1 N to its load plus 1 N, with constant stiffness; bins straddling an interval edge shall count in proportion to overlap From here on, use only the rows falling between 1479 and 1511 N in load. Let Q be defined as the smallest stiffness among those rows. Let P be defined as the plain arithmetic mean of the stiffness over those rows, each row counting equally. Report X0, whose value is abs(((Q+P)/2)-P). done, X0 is 6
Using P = 375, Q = 362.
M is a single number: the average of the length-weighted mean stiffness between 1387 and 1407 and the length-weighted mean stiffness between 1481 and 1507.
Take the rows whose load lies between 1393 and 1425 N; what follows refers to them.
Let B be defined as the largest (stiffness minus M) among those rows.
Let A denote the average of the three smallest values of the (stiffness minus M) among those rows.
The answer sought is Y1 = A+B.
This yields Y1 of -12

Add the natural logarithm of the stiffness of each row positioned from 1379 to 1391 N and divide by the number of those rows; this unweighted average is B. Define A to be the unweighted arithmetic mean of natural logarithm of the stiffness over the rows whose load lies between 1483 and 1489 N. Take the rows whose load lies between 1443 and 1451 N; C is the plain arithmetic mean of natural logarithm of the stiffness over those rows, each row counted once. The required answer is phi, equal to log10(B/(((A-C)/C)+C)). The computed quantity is -0.001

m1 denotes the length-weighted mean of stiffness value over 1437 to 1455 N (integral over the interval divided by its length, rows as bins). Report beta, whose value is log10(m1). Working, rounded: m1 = 350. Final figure 2.544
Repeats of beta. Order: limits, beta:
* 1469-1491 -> 2.551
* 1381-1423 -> 2.542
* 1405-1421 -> 2.545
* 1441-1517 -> 2.535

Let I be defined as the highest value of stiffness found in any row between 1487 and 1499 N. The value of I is 388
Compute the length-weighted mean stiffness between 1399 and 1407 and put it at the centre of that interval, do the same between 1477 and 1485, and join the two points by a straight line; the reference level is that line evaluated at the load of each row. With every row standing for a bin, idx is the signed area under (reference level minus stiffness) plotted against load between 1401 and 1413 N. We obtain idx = -11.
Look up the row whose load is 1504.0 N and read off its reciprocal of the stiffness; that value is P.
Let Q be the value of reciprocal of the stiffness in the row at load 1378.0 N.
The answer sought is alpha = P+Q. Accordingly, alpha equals 0.0061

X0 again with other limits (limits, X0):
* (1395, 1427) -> 16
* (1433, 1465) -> 47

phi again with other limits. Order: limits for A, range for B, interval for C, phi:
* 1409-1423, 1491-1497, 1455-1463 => 0.019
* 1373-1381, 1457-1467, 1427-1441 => -0.031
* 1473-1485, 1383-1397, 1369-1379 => 0.002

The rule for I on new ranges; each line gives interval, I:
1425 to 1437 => 422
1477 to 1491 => 388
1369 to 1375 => 349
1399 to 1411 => 359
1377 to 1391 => 354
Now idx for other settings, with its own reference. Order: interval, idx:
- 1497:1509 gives 17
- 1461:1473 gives 1124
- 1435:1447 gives -221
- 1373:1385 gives 66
